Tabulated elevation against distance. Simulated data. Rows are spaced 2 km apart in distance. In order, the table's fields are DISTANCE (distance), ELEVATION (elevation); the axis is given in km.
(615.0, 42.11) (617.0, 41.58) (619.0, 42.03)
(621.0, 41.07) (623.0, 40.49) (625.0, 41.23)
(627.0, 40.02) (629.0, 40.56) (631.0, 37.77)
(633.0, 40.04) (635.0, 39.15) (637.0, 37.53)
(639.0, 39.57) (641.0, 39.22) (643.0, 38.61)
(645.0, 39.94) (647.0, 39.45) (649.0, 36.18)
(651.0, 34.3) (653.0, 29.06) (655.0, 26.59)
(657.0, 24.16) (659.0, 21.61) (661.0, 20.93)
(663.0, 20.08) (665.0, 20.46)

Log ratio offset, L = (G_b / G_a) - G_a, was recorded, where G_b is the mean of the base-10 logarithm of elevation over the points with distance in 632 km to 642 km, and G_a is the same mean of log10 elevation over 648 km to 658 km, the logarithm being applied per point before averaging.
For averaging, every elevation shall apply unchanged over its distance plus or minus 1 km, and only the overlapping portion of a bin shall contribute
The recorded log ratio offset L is -0.39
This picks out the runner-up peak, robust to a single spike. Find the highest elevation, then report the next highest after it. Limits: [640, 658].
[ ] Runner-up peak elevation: 39.45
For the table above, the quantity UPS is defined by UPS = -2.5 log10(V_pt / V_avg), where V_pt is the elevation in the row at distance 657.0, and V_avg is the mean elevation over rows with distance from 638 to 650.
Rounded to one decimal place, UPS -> 0.5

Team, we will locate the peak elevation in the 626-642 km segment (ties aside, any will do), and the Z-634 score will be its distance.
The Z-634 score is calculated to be 629.0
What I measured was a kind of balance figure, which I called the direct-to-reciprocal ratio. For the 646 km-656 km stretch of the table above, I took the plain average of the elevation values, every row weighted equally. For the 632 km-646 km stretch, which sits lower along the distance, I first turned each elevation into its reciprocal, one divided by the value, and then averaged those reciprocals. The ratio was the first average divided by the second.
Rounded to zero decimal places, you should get 1296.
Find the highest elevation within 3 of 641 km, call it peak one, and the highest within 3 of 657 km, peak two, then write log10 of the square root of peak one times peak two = 1.51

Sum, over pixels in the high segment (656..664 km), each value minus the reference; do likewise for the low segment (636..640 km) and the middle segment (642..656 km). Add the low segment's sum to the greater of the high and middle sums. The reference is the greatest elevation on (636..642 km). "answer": -35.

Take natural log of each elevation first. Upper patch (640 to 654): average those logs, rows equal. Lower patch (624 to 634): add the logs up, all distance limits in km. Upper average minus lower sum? -15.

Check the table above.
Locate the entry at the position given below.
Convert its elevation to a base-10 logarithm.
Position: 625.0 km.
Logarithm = 1.62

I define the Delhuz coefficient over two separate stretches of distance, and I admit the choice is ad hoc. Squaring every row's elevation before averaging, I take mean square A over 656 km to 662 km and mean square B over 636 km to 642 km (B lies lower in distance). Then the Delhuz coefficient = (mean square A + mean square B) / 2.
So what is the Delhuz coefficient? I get 1000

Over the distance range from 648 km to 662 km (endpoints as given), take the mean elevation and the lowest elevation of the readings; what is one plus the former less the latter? 7.6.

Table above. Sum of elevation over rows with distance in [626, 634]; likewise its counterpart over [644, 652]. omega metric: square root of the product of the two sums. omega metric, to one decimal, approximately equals 154.1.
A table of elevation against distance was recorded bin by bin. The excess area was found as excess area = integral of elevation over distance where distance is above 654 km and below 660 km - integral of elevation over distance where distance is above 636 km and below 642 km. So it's -88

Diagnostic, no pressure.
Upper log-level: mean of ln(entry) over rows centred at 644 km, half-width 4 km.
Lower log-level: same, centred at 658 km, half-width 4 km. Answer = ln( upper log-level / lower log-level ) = 0.15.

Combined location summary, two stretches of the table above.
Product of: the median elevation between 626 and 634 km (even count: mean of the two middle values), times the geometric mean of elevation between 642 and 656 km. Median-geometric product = 1382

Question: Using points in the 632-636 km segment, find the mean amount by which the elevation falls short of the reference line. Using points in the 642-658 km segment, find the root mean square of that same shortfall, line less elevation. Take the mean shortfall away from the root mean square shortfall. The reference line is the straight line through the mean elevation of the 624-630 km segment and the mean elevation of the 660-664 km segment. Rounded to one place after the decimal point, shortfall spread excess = 10.0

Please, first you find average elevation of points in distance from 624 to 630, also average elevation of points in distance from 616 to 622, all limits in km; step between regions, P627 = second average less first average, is 1.0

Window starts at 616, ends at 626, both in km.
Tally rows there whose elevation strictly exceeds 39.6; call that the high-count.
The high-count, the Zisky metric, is 5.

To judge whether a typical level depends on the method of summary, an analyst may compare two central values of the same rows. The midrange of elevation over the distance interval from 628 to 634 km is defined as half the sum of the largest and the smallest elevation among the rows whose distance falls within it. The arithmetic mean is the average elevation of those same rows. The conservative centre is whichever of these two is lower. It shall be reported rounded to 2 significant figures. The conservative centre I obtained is 39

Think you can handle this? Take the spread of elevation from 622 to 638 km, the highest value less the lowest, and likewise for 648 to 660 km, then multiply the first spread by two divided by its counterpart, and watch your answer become 0.51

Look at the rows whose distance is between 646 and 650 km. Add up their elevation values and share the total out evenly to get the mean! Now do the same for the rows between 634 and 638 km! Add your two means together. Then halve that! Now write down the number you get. 38.1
